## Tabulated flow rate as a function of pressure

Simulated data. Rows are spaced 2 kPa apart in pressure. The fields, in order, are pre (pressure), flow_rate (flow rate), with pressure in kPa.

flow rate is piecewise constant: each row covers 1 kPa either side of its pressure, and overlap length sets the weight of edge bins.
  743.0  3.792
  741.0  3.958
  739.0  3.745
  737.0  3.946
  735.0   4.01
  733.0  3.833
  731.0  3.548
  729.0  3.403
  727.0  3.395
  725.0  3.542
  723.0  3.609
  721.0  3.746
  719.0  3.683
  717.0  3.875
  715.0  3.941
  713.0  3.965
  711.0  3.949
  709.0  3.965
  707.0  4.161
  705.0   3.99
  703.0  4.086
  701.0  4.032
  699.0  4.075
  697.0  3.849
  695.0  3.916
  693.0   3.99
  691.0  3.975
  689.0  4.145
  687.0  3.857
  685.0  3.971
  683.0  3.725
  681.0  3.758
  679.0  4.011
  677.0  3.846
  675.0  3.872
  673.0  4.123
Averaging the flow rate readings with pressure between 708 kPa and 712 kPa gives 3.96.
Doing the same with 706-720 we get 3.93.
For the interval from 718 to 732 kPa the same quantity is 3.56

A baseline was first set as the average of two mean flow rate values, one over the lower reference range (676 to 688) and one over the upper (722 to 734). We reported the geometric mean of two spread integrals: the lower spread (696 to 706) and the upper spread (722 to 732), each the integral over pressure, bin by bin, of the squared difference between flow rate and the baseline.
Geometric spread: 0.70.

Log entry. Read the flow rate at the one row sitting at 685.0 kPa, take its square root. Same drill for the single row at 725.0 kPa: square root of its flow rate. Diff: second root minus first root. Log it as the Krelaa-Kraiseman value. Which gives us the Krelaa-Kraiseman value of -0.11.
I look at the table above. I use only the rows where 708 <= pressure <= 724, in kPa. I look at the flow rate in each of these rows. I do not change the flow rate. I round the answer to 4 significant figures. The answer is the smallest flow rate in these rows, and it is 3.609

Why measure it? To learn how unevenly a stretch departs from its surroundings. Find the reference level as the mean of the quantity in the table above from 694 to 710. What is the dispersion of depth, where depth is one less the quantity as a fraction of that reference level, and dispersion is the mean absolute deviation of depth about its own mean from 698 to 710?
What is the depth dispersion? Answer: 0.014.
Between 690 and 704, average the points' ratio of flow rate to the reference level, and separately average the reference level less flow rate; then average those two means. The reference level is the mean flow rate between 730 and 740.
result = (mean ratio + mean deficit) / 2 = 0.436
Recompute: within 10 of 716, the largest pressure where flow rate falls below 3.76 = 725.0 kPa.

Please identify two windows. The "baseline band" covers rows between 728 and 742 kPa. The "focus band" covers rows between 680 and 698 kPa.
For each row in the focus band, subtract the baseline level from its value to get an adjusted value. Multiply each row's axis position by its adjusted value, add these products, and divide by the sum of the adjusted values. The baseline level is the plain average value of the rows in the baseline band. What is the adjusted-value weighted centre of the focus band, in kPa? 690.8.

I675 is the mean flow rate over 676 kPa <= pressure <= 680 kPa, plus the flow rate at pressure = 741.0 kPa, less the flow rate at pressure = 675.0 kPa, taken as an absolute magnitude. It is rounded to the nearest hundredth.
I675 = 4.01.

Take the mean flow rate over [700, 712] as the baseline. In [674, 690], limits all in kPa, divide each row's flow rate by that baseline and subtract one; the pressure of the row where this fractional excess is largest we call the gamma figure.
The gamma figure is 689.0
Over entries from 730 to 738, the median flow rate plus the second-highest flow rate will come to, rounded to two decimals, 7.84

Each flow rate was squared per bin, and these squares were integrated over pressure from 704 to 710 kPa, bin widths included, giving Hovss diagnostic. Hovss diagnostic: 98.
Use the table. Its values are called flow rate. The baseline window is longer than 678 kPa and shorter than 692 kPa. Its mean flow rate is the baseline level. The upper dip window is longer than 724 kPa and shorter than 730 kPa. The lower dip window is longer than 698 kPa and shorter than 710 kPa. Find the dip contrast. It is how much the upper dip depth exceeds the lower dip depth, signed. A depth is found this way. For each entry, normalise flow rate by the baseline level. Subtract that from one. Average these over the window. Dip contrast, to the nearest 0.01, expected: 0.15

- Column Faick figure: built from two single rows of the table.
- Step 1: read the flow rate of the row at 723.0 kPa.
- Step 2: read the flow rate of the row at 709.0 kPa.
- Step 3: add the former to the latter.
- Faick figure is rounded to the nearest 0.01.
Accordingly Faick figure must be 7.57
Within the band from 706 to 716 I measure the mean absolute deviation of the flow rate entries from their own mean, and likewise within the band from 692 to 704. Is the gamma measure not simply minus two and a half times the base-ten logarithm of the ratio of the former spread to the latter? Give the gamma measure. 0.11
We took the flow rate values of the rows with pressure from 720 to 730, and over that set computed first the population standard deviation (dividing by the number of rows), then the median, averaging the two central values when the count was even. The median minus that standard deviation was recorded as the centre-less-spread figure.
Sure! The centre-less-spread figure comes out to 3.4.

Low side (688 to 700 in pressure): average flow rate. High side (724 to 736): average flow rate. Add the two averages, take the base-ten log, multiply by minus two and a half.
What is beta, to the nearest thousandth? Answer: -2.204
